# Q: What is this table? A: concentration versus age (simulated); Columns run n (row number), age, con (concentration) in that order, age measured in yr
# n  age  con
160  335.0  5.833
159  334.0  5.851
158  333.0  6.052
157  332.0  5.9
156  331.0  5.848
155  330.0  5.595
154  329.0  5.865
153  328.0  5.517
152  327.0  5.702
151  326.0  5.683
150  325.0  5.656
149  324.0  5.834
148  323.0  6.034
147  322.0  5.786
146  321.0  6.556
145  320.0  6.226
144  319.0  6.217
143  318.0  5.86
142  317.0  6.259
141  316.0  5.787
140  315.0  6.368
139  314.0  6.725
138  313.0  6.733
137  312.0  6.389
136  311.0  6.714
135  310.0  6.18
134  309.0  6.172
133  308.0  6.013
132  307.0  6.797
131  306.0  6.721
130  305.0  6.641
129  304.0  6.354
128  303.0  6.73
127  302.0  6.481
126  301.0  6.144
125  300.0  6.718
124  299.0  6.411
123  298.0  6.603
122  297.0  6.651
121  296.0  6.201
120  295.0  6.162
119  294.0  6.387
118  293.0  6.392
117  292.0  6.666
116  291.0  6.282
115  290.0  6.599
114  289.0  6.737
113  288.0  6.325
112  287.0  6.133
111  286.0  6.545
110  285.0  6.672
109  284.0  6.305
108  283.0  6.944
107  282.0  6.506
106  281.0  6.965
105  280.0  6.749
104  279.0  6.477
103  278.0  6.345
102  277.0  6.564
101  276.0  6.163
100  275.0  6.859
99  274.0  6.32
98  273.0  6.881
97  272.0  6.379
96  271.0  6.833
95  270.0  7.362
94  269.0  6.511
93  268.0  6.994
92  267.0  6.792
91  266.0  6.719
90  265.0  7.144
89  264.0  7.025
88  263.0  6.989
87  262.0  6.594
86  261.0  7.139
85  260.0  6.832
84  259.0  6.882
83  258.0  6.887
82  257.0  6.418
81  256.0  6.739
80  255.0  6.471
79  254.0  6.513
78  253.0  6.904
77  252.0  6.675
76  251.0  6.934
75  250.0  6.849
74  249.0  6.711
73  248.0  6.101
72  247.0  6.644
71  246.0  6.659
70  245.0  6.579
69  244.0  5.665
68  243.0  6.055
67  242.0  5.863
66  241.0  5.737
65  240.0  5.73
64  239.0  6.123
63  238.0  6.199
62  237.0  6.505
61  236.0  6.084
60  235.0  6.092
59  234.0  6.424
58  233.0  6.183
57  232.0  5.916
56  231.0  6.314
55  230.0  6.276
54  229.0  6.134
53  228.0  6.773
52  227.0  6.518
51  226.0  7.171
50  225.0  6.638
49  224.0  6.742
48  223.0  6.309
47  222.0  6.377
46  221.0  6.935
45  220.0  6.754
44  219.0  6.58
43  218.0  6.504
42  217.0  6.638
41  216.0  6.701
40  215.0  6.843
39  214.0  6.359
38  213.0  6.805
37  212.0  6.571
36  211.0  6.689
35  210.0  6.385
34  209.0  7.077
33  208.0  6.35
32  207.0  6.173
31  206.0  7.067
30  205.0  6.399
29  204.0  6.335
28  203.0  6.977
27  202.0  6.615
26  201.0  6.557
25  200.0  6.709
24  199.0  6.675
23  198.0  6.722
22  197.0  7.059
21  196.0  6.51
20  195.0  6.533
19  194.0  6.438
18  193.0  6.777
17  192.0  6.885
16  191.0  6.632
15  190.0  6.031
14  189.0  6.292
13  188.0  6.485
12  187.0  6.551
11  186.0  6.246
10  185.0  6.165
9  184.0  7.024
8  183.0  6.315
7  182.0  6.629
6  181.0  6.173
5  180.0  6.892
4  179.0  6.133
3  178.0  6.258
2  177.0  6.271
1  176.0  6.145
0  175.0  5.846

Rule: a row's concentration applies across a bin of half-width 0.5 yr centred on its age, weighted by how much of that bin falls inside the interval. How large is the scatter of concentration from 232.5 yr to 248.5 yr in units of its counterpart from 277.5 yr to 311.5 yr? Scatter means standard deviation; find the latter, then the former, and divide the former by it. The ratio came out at 1.3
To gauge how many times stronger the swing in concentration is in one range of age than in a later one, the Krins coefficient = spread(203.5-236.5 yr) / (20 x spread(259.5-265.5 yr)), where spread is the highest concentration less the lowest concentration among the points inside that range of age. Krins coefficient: 0.11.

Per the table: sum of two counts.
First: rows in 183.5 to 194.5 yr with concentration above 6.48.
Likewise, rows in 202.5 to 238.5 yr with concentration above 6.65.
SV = 18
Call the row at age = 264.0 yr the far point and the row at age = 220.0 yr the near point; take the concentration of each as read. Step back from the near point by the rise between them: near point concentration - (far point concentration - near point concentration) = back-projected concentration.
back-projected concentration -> 6.5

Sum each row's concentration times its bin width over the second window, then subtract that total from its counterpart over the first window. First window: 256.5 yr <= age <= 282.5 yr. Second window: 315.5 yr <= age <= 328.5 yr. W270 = 98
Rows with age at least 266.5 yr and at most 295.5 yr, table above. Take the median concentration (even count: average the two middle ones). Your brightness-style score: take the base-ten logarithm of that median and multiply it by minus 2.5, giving -2.04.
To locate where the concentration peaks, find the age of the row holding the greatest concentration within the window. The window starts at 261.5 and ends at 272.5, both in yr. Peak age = 270.0 yr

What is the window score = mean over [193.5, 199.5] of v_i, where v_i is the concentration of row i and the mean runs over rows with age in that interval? 6.66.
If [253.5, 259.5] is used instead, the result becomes 6.65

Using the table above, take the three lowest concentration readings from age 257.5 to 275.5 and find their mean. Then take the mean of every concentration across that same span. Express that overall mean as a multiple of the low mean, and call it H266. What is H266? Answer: 1.07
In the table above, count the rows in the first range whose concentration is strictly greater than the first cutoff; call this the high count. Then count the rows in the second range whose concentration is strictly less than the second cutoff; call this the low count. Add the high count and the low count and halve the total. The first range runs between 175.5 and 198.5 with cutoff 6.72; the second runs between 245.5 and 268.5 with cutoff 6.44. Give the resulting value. 4.0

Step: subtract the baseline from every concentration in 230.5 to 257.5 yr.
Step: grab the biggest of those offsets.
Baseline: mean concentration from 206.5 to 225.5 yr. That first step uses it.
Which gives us 0.33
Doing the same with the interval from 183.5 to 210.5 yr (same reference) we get 0.48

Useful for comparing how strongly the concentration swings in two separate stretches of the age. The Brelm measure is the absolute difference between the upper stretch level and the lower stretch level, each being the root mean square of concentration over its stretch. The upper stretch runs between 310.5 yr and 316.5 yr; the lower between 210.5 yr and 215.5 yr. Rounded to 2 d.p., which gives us 0.19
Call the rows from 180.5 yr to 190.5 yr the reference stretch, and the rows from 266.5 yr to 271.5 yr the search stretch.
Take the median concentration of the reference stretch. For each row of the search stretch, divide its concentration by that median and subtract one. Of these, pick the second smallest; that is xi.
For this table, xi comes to 0.08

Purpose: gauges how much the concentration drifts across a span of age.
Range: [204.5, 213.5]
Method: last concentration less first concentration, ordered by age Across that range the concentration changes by 0.41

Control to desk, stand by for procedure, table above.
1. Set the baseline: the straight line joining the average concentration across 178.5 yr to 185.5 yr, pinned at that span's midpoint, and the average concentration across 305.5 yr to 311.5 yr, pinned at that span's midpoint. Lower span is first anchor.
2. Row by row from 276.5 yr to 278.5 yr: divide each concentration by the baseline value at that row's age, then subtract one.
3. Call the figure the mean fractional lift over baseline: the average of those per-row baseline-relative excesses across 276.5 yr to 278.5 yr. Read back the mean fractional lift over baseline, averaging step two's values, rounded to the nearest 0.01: 0.00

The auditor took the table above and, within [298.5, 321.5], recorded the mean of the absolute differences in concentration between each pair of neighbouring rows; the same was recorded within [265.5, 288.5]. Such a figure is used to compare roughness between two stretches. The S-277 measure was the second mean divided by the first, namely 1.3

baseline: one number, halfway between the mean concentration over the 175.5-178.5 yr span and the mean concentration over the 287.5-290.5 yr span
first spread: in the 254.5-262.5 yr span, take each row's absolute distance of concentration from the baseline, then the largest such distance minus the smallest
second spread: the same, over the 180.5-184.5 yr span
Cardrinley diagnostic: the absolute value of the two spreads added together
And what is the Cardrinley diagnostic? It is 1.28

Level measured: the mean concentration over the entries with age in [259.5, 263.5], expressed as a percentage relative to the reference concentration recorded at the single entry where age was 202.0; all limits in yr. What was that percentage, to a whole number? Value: 104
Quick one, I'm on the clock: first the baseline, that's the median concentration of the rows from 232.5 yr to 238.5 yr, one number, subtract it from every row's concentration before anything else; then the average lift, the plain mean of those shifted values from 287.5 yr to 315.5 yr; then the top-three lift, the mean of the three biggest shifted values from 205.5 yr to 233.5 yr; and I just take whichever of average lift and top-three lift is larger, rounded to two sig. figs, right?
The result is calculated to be 0.91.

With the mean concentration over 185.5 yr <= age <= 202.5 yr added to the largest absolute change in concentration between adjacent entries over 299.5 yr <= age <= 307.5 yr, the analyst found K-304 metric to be 7.15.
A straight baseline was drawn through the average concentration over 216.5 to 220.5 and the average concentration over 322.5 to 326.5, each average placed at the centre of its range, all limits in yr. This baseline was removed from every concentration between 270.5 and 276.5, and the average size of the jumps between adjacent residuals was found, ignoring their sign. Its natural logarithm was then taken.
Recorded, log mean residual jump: -0.60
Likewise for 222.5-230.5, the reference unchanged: -0.93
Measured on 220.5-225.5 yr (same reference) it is -1.25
